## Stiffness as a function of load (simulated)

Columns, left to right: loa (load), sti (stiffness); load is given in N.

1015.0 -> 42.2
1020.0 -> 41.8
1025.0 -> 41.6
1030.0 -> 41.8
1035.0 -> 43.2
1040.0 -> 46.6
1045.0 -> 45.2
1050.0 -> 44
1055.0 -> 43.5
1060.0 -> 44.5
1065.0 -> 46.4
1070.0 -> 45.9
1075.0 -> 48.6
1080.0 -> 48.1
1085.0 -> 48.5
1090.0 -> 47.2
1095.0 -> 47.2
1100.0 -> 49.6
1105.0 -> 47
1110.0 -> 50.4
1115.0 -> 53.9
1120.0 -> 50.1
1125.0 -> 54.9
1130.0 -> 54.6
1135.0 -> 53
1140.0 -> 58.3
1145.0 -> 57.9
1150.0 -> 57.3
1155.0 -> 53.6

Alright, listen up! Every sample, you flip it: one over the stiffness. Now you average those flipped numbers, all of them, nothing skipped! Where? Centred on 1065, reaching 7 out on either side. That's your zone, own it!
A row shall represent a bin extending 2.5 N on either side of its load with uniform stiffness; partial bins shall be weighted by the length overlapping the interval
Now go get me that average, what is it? 0.0219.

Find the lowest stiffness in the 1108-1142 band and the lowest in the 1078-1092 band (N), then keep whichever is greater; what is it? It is 50.1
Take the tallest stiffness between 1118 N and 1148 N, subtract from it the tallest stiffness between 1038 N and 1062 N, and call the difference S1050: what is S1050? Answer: 11.7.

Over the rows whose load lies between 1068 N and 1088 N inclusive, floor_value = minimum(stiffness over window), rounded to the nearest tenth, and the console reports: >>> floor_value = 45.9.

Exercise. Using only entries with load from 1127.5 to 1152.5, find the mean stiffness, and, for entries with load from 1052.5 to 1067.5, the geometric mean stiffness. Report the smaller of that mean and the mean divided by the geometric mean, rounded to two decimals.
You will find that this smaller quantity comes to 1.26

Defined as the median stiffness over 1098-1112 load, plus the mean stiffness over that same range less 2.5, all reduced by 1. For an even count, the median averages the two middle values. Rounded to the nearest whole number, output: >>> 95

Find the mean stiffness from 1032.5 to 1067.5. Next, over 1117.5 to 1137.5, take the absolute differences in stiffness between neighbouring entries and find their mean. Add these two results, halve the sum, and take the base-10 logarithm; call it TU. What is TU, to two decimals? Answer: 1.37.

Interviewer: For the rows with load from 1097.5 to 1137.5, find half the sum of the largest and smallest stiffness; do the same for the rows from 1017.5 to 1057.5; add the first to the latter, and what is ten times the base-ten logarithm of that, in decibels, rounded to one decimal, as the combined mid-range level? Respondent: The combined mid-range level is 19.8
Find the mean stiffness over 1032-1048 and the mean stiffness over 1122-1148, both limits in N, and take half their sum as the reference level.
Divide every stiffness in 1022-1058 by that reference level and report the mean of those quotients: 0.87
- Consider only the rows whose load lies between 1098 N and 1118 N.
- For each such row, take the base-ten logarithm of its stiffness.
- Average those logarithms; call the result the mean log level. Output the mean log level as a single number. 1.70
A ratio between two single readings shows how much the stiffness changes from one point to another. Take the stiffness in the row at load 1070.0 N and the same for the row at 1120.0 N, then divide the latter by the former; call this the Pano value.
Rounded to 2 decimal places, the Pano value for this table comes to 1.09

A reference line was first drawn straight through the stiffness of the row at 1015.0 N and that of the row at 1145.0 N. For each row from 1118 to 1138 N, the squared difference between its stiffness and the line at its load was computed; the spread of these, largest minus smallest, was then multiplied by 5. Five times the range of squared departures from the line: 113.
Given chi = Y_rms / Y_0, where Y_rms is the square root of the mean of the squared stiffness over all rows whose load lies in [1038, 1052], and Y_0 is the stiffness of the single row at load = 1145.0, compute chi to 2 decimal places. 0.78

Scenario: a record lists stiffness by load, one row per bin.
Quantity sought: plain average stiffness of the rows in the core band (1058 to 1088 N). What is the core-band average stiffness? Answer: 47.0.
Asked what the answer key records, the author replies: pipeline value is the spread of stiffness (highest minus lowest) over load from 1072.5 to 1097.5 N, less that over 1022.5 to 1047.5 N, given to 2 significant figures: -3.6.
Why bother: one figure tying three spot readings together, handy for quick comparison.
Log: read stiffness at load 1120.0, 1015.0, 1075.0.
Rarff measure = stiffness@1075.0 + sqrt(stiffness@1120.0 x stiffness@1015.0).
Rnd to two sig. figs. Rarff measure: 95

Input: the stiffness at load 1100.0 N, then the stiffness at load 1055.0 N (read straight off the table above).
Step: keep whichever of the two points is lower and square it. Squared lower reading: 1892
